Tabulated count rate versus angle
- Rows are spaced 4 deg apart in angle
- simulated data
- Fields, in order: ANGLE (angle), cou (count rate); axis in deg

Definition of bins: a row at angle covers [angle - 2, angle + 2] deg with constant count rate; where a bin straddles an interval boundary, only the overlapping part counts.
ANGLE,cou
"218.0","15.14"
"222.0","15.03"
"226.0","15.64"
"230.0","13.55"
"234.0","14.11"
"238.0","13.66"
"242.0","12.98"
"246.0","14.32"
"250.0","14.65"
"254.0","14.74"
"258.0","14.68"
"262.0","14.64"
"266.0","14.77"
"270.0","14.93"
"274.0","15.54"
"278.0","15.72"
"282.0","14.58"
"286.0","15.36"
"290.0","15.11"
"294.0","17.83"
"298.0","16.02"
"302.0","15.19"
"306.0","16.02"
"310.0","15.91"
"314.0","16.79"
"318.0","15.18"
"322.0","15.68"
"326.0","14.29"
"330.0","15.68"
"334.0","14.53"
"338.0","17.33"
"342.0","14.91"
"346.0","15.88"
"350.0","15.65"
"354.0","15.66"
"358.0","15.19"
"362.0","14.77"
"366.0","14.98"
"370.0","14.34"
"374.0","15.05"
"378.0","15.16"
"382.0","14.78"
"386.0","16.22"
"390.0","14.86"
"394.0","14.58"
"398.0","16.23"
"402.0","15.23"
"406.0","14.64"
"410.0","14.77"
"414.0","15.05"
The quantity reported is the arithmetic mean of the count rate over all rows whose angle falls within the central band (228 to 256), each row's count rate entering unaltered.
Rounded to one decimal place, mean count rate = 14.0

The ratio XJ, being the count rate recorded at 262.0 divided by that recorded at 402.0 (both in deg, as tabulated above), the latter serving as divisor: 0.96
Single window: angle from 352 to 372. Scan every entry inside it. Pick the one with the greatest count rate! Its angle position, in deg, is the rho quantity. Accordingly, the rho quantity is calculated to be 354.0 deg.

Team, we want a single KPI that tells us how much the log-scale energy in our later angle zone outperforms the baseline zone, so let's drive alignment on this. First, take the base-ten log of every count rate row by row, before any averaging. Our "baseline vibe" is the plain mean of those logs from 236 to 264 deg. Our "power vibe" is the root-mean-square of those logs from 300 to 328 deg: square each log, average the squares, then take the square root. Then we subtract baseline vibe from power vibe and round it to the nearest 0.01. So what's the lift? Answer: 0.04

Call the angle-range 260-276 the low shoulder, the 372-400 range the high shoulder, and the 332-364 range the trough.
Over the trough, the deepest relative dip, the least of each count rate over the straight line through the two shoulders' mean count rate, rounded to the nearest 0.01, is 0.96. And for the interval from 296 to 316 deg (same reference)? 1.01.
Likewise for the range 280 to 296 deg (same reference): 0.97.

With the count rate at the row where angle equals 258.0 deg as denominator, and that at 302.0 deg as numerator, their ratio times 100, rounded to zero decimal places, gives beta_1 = 103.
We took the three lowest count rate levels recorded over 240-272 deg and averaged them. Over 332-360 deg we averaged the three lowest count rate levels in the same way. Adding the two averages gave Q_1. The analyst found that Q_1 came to 28.9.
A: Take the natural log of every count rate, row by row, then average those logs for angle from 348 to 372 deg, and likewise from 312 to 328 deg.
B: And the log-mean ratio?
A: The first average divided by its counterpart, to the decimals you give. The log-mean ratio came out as 0.99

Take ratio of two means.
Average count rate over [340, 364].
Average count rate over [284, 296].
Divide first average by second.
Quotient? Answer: 0.95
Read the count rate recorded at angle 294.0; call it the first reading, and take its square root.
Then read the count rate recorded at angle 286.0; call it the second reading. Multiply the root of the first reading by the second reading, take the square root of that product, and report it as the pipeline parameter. 8.1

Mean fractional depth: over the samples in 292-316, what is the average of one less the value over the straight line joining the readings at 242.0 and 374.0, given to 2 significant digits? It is -0.17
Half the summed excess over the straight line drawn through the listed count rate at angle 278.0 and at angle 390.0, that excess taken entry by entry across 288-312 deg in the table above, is 1.4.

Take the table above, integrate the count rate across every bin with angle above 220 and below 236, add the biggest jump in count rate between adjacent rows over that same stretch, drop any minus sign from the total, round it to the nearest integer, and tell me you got 235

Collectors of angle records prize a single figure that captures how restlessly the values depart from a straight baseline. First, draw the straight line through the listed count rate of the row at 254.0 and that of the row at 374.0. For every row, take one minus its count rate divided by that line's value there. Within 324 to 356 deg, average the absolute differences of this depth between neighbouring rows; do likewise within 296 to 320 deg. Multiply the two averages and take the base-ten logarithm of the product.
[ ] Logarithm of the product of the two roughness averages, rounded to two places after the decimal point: -2.31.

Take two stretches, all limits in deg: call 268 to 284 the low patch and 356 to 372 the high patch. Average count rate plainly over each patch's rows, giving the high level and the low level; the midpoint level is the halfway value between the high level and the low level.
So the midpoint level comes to 15.01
